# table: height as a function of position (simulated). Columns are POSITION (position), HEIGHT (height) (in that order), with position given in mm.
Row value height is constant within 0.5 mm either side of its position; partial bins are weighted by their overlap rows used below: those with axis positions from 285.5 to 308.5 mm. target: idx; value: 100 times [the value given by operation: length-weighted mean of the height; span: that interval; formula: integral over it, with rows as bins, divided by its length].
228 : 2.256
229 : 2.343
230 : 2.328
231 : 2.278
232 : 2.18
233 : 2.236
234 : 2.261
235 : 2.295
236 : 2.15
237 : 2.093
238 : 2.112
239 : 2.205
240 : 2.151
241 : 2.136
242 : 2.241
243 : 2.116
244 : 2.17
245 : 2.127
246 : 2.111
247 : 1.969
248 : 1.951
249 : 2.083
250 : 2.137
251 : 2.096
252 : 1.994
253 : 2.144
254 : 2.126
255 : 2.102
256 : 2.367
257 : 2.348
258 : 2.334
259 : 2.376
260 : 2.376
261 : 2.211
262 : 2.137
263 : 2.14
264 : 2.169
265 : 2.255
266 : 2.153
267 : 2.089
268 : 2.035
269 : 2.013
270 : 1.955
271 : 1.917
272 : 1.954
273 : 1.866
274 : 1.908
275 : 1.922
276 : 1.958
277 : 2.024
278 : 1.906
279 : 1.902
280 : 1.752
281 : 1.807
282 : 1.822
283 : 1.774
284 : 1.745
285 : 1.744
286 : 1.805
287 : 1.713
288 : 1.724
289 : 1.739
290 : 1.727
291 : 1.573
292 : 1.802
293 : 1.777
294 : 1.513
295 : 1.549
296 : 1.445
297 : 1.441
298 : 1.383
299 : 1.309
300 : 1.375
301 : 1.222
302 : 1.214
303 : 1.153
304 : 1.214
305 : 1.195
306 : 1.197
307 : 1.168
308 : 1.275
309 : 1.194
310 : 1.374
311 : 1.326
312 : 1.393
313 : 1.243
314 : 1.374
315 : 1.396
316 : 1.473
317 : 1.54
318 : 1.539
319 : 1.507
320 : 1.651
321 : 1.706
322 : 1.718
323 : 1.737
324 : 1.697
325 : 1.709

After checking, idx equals 146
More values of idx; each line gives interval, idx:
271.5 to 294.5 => 180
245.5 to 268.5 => 216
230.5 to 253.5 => 214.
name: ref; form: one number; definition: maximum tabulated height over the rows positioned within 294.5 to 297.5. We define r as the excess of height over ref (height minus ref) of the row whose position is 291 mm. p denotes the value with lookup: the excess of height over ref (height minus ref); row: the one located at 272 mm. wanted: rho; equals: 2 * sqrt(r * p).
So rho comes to 0.20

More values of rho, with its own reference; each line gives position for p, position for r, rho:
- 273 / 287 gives 0.46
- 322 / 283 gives 0.39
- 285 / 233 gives 0.73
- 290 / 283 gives 0.40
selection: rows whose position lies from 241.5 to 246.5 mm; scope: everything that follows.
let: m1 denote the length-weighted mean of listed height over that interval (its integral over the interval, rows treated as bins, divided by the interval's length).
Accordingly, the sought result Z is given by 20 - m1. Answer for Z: 17.8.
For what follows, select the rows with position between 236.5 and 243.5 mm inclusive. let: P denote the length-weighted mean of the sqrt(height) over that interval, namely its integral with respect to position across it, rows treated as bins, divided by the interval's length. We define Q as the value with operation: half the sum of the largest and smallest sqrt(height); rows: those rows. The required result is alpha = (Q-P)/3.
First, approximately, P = 1.5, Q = 1.47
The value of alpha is 0.0018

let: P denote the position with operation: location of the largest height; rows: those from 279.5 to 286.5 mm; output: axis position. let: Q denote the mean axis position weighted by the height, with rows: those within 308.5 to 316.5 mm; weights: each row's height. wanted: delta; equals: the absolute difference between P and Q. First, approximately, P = 282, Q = 312.6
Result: 30.6 mm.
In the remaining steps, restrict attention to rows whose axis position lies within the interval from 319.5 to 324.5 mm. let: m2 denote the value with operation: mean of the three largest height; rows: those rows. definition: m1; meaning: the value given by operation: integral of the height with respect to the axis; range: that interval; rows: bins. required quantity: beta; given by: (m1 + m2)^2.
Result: 105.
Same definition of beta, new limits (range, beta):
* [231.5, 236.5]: 179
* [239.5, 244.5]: 169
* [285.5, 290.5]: 110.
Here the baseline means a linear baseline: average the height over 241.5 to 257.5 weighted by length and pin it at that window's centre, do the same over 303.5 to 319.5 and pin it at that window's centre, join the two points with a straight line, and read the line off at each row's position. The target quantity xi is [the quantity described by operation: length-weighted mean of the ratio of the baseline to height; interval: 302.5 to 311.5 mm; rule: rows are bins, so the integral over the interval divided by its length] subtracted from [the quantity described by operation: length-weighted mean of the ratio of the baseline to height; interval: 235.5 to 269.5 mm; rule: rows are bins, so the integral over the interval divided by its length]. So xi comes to -0.16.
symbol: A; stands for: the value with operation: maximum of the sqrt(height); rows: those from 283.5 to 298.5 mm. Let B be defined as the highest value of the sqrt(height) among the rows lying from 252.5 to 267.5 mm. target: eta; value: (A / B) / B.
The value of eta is 0.57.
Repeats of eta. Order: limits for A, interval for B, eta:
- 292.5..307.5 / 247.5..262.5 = 0.56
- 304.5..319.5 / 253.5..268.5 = 0.52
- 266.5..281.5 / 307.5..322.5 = 0.84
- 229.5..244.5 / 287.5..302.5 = 0.85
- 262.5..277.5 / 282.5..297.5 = 0.83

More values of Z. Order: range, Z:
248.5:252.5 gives 17.9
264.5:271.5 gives 17.9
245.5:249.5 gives 18.0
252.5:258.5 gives 17.8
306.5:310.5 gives 18.7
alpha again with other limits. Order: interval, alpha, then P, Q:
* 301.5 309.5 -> 0.0019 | 1.1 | 1.10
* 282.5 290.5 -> 0.0016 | 1.3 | 1.33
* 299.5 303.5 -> 0.0033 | 1.1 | 1.12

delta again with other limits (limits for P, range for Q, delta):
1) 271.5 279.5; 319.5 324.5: 45.0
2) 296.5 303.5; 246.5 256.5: 45.4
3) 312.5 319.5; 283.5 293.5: 28.5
